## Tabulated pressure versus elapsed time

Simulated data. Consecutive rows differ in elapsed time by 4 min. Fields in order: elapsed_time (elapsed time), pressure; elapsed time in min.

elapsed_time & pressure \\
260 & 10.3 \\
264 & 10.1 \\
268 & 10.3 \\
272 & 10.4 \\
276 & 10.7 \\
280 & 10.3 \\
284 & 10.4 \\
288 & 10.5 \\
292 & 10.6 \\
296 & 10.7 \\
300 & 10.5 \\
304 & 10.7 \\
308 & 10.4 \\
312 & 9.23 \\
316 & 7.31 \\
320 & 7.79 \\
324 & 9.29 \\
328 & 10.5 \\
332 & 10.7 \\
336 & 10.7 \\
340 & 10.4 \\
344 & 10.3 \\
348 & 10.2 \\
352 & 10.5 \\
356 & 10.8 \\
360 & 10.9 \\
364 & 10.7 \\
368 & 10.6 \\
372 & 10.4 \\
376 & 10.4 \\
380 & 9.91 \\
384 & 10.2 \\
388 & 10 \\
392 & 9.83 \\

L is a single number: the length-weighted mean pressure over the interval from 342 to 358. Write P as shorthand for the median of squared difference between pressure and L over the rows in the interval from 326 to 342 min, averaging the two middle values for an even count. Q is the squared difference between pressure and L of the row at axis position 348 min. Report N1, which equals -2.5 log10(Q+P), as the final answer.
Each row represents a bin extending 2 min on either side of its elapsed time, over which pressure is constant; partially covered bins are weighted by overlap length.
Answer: 2.6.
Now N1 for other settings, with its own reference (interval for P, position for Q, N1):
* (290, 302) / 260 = 3.4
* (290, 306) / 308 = 3.4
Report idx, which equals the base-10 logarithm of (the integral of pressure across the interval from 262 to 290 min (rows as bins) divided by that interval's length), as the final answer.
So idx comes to 1.02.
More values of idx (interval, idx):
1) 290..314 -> 1.02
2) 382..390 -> 1.00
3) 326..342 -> 1.02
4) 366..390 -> 1.01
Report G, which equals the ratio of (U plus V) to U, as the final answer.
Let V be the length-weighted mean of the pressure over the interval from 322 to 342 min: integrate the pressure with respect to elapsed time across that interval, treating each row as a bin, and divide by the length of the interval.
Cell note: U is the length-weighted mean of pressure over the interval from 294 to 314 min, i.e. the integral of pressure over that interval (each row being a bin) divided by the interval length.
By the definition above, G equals 2.001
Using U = 10.31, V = 10.3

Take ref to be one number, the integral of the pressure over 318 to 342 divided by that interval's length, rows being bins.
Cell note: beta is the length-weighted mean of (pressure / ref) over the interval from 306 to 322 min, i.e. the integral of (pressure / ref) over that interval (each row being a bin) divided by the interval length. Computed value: 0.88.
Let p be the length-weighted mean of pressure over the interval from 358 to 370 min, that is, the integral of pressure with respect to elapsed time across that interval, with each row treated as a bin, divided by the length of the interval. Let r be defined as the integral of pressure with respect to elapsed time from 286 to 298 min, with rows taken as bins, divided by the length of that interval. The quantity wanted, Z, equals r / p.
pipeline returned 0.99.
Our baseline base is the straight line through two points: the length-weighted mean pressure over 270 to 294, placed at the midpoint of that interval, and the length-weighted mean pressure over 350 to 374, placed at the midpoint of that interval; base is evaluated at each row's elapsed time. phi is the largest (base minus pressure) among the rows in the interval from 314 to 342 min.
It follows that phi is 3.24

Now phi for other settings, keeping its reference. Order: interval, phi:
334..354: 0.42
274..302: 0.18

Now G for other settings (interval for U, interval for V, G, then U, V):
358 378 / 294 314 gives 1.972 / 10.60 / 10.3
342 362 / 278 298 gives 1.996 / 10.54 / 10.5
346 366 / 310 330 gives 1.831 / 10.62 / 8.8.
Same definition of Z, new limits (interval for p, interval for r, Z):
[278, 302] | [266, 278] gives 1.00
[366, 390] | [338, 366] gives 1.03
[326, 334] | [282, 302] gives 0.99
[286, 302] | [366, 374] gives 0.99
